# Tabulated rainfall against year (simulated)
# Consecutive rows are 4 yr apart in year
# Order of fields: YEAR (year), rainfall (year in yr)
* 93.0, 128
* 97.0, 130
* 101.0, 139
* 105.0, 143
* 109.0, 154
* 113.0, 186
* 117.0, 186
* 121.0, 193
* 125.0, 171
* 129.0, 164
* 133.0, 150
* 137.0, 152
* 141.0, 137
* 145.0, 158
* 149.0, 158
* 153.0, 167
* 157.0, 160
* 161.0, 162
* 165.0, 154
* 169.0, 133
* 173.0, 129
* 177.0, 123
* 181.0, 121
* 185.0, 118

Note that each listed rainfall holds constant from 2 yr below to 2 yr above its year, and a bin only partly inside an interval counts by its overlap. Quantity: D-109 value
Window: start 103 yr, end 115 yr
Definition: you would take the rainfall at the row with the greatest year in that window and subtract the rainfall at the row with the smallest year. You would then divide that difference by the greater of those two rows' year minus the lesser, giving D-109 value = 5.4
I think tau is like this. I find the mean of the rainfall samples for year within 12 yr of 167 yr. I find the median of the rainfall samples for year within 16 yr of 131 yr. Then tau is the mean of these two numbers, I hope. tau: 152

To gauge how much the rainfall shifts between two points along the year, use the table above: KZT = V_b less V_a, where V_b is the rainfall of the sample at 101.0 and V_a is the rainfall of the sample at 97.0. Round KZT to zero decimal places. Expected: 9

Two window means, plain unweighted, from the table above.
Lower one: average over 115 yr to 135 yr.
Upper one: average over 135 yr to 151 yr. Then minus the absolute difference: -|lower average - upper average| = -22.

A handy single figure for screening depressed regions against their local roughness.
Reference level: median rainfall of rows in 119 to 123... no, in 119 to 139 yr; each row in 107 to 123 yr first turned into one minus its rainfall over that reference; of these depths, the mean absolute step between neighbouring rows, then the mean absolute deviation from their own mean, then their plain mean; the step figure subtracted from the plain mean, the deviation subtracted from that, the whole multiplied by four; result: -1.0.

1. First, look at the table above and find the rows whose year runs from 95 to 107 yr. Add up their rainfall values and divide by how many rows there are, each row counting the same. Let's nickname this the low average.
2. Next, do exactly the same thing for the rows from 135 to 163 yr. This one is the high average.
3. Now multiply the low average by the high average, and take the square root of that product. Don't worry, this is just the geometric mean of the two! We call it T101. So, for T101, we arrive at 147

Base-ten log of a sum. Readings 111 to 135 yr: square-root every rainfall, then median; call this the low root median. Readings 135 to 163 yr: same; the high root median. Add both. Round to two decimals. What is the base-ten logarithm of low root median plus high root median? 1.41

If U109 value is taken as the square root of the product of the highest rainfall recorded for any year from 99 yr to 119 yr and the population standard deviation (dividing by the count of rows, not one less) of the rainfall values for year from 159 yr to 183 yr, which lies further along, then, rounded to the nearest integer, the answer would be 54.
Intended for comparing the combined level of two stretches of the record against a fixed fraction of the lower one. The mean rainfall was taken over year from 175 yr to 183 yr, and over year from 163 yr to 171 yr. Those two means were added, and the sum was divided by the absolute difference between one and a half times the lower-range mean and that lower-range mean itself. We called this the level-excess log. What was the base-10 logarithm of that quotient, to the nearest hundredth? 0.57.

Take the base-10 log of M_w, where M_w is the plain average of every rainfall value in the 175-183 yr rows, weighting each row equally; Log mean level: 2.086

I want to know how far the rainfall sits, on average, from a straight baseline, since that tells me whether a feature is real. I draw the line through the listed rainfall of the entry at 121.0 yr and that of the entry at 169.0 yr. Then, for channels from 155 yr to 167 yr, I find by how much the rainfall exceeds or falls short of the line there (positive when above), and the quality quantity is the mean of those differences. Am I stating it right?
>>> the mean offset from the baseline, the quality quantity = 16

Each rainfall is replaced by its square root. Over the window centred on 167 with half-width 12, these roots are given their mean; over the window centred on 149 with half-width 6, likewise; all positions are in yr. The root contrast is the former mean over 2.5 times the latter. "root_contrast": 0.377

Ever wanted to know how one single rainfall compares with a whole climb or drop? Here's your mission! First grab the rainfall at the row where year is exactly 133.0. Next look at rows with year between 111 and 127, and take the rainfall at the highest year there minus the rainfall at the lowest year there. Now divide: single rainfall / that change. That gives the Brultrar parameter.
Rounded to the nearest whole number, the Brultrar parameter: -10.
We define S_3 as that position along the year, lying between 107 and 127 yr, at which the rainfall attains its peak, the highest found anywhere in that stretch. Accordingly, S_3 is 121.0 yr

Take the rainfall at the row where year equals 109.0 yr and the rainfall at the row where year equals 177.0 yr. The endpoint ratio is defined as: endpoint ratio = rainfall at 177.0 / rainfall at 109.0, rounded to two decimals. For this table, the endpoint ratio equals 0.80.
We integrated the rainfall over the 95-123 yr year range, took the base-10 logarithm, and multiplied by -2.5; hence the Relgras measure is -9.14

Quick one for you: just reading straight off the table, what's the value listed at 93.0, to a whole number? 128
